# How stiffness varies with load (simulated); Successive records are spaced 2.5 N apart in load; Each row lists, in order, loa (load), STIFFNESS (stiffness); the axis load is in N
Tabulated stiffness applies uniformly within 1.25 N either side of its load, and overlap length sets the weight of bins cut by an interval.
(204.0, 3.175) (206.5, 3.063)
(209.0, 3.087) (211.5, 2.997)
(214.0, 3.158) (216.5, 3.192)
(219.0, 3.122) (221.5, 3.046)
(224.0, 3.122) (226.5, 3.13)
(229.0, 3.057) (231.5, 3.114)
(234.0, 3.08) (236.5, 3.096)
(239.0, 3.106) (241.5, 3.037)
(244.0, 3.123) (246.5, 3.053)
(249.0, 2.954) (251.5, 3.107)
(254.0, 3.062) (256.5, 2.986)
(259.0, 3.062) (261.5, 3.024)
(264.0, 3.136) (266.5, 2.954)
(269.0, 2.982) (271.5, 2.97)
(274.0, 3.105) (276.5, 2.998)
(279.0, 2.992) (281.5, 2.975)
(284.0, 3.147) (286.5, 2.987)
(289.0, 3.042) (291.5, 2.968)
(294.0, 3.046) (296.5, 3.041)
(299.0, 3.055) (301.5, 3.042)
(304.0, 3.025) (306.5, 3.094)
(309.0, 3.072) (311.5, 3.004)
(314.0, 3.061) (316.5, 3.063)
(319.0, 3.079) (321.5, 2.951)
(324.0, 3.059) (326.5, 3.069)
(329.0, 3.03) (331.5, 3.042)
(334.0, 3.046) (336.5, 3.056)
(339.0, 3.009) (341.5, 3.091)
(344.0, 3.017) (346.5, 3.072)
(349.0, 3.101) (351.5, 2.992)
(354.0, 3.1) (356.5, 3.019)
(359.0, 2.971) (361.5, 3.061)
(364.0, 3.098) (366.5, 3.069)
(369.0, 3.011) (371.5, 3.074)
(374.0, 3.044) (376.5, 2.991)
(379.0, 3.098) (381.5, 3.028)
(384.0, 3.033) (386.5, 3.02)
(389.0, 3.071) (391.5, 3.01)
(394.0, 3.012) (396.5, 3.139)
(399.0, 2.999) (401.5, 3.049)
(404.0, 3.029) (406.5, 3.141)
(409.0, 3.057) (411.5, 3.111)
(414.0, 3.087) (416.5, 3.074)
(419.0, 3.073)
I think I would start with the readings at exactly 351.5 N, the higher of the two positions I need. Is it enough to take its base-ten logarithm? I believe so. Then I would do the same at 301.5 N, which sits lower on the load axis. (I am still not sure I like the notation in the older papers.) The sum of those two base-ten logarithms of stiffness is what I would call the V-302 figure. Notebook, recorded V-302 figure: 0.9591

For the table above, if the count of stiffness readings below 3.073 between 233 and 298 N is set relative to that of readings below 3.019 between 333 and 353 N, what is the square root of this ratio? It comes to 2.4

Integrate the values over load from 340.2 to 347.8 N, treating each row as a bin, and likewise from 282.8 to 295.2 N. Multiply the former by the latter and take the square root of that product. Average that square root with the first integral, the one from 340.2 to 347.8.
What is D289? 26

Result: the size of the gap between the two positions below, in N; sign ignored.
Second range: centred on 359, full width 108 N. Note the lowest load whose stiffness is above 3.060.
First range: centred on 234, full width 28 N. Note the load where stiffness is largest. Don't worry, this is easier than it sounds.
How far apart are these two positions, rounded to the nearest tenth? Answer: 80.0 N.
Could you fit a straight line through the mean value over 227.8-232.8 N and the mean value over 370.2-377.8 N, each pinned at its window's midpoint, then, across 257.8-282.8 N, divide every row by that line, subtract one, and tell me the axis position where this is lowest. 266.5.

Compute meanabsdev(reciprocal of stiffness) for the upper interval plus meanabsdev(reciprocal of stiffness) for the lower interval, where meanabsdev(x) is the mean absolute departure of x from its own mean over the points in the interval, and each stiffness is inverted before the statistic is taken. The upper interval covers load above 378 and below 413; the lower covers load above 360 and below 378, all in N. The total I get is 0.0074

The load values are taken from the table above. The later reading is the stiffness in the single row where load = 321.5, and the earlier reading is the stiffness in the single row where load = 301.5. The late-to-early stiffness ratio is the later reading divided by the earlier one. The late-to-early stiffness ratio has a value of 0.97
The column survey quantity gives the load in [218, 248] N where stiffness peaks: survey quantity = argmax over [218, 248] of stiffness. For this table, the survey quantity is 226.5 N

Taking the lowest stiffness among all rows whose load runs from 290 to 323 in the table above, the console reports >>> 2.951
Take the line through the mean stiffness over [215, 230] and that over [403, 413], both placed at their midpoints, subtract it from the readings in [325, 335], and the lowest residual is -0.07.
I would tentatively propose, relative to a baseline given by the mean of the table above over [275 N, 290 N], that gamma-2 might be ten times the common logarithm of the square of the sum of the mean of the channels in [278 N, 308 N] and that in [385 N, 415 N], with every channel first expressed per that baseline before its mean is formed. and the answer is 6.09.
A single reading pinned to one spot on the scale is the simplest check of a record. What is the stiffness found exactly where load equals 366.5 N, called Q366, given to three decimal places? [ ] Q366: 3.069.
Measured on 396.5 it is 3.139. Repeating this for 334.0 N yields 3.046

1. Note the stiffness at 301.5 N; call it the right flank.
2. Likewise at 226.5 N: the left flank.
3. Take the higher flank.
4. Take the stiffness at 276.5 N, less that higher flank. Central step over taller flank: -0.13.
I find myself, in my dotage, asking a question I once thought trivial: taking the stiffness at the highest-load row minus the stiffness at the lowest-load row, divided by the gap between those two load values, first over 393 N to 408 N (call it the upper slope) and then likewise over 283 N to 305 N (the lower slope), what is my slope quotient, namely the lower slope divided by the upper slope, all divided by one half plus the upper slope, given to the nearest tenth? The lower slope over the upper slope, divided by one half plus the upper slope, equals -1.2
